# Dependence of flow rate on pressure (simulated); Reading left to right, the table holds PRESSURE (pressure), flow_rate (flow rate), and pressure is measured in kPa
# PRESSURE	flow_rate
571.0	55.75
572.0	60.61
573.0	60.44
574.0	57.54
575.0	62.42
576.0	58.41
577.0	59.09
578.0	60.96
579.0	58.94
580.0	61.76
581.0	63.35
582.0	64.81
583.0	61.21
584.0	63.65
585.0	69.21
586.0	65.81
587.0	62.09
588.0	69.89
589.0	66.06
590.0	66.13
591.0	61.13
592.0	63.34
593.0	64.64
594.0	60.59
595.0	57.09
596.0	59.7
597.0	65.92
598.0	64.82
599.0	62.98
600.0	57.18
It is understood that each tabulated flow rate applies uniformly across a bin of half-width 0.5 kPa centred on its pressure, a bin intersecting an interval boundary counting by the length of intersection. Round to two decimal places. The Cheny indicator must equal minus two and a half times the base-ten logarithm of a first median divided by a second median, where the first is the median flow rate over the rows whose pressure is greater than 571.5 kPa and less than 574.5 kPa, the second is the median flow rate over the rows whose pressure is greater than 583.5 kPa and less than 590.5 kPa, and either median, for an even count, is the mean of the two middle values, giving 0.10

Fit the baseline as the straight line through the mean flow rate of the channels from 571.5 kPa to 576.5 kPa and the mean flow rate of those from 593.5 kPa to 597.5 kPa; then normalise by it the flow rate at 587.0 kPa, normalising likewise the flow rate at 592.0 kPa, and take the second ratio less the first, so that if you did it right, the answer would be 0.02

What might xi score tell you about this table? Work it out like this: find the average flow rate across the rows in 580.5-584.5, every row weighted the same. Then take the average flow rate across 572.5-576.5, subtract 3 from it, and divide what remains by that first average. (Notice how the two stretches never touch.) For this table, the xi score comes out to 0.90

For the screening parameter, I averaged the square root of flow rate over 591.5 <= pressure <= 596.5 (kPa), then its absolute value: 7.8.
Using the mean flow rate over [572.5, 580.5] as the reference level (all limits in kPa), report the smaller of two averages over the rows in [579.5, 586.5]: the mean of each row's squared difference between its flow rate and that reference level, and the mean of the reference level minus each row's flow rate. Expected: -4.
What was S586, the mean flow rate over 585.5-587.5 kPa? 64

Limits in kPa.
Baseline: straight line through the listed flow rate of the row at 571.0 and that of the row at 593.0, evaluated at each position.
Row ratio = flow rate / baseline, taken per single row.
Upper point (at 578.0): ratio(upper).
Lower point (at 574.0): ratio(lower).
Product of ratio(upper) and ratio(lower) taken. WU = 1.1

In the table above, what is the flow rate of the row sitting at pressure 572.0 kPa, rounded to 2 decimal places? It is 60.61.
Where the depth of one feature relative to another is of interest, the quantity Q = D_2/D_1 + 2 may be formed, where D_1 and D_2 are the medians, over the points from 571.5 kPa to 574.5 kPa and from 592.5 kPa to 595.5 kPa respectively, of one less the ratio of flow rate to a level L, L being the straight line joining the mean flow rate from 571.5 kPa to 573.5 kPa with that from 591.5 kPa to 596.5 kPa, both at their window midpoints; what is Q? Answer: 6.9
